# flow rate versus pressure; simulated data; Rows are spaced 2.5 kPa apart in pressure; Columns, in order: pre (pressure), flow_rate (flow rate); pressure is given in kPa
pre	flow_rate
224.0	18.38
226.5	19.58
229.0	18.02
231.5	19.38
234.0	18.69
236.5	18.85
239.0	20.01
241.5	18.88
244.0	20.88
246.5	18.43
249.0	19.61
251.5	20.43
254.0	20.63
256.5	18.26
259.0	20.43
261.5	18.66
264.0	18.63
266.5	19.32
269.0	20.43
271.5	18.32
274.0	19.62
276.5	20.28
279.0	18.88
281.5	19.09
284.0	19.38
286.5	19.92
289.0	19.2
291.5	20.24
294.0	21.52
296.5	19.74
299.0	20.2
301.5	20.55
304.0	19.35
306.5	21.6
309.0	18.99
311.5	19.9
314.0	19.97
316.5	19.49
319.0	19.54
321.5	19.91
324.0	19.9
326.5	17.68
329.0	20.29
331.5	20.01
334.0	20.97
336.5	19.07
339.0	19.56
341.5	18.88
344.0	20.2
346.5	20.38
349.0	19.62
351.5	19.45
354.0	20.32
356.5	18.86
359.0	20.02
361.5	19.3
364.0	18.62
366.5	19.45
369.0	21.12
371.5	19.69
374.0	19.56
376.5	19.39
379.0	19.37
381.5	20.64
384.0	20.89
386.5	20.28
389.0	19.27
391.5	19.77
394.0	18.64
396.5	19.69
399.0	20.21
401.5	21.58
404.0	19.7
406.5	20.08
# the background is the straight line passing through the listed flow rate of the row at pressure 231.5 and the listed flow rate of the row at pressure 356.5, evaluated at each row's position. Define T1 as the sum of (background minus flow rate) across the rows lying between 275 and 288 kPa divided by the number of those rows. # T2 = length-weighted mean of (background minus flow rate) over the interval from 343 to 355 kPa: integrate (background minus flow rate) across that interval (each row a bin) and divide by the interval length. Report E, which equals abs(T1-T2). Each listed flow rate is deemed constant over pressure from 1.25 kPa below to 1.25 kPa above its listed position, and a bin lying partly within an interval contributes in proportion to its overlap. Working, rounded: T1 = -0.34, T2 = -1.1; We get 0.75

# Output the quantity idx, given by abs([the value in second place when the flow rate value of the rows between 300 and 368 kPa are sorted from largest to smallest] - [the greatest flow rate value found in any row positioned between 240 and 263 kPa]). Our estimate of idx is 0.1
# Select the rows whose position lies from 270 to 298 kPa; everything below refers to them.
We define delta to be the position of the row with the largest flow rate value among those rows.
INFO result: 294.0 kPa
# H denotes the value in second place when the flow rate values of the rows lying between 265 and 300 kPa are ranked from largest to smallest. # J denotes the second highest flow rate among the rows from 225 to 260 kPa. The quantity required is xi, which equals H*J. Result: 421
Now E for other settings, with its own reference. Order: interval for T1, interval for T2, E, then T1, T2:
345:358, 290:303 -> 0.45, -0.85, -1.3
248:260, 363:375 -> 0.32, -0.59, -0.9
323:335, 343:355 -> 0.30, -0.80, -1.1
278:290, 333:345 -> 0.64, -0.13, -0.8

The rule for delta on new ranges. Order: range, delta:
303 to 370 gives 306.5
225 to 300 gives 294.0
